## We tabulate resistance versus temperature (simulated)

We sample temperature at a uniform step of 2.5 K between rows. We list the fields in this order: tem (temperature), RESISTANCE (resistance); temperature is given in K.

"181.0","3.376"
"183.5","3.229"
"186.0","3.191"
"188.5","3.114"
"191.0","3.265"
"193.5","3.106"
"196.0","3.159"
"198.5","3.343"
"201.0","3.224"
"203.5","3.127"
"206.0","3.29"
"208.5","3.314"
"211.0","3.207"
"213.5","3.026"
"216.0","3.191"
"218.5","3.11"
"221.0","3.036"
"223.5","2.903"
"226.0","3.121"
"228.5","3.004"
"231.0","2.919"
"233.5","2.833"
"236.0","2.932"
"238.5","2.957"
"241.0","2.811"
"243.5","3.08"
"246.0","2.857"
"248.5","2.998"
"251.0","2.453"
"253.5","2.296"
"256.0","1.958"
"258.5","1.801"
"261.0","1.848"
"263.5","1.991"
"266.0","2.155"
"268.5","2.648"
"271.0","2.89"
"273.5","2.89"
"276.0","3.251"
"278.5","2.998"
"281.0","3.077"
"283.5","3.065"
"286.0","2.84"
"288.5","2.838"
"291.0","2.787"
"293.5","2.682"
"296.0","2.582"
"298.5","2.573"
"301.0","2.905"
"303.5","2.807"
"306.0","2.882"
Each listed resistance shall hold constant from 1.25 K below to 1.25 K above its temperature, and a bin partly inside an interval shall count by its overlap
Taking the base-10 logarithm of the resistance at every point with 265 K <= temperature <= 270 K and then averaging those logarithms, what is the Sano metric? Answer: 0.38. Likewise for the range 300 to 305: 0.46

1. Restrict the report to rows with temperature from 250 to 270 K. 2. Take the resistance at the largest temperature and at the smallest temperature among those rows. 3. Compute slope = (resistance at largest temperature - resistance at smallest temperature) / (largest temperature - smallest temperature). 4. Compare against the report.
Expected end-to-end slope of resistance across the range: 0.011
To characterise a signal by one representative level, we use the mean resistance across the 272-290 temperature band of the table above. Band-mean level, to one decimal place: 3.0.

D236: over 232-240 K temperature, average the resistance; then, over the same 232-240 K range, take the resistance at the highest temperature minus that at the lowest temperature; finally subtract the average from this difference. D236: -2.78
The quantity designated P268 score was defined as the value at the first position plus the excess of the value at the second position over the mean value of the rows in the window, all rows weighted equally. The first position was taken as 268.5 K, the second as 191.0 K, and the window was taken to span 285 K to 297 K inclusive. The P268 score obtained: 3.17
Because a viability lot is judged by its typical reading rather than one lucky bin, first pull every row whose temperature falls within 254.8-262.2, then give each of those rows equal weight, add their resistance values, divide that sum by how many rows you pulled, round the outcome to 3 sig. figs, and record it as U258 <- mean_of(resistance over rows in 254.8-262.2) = 1.87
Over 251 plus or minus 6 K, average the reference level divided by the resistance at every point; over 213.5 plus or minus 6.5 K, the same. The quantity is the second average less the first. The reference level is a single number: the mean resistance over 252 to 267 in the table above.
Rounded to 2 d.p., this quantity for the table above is -0.18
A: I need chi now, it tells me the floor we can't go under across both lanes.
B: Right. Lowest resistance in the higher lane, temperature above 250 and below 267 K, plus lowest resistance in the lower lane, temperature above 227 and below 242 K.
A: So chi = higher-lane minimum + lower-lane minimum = 4.6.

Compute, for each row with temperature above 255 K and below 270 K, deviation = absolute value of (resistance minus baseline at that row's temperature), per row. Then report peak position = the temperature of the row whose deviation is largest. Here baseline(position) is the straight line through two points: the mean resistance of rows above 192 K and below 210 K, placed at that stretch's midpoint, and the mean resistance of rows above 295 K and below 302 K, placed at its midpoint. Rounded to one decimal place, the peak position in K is 258.5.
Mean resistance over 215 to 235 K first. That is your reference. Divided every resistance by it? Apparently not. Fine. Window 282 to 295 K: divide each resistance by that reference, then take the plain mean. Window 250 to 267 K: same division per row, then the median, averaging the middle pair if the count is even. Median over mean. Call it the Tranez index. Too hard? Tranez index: 0.70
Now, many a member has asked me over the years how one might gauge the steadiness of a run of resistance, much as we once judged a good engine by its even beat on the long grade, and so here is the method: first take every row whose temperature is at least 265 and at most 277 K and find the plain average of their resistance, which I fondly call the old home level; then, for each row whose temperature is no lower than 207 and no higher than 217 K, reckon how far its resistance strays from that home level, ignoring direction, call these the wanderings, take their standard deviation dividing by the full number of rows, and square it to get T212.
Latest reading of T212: 0.011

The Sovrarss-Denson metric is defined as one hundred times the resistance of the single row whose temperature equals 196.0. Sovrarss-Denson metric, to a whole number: 316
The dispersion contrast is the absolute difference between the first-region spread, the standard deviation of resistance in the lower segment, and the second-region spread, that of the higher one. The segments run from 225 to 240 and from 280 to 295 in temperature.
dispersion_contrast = 0.06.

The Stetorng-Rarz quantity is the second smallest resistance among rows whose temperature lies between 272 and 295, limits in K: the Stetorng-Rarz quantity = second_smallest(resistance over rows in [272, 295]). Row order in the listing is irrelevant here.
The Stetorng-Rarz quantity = 2.787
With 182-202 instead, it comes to 3.114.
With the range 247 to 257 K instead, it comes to 2.296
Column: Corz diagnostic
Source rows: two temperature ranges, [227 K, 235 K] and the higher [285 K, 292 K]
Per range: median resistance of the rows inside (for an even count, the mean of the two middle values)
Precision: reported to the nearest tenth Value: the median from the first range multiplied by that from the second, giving 8.3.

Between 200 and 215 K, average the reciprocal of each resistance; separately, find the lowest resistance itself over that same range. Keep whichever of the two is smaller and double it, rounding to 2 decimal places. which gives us 0.63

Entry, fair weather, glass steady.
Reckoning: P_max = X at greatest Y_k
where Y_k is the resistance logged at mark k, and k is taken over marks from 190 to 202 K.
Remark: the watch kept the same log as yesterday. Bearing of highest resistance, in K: 198.5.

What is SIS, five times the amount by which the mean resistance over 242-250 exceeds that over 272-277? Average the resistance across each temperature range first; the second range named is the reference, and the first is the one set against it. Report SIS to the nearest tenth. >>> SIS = -0.5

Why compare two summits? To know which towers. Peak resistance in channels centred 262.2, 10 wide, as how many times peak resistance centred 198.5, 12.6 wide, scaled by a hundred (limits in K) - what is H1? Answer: 64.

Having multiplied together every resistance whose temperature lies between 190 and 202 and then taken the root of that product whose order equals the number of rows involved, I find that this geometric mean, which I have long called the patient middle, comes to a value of 3.22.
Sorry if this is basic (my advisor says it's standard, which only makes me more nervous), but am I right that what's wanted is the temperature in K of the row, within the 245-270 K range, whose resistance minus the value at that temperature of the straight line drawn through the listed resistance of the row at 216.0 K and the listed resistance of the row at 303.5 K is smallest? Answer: 258.5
